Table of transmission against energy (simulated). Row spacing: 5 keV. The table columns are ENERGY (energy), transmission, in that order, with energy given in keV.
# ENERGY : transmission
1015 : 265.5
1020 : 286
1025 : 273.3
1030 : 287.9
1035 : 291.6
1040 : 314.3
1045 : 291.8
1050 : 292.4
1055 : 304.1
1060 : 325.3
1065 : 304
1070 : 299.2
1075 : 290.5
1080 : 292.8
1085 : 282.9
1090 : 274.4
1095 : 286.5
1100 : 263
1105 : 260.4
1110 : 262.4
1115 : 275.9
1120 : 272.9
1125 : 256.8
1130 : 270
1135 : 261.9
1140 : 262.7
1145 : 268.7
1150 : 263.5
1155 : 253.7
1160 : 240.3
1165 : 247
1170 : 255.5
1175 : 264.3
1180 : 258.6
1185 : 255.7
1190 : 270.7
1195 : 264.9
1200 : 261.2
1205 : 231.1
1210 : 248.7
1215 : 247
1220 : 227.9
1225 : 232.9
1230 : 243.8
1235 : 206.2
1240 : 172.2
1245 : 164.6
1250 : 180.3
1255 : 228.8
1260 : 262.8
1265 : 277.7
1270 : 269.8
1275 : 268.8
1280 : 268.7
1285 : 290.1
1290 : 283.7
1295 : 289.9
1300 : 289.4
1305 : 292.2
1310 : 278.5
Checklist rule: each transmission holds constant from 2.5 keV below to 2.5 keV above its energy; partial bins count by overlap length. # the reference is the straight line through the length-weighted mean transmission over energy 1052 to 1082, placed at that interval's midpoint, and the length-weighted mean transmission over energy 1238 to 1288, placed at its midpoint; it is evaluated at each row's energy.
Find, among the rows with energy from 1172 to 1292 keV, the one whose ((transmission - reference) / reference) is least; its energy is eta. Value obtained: 1245 keV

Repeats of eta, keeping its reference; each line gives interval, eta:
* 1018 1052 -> 1025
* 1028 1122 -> 1105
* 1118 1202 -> 1160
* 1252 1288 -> 1255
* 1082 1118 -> 1105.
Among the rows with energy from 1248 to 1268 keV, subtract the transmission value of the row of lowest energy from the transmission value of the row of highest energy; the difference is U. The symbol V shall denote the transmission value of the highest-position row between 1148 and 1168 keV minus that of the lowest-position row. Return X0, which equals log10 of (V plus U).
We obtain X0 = 1.9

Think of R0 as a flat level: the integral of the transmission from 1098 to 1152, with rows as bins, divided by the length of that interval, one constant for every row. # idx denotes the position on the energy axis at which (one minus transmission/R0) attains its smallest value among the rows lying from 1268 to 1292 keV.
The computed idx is 1285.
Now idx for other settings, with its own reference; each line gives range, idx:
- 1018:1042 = 1040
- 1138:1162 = 1145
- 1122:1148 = 1130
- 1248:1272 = 1265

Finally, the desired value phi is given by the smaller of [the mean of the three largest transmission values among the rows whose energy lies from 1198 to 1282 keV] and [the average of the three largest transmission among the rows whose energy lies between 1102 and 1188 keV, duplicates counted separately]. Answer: 272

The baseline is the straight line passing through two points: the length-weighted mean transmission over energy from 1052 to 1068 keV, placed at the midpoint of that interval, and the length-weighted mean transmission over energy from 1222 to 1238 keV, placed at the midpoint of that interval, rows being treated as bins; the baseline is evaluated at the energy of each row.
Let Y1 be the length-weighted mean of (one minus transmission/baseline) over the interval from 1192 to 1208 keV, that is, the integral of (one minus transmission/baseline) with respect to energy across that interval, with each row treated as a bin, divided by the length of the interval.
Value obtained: -0.050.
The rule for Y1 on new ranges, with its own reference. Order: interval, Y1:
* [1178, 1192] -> -0.054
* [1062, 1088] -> 0.029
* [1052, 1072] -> 0.004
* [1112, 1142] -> 0.037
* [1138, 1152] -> 0.011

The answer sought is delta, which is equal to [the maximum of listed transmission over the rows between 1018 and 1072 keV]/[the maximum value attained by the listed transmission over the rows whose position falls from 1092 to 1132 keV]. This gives 1.14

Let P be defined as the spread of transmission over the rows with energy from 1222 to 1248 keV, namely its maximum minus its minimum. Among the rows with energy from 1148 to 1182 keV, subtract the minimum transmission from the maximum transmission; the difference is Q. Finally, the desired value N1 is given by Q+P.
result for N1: 103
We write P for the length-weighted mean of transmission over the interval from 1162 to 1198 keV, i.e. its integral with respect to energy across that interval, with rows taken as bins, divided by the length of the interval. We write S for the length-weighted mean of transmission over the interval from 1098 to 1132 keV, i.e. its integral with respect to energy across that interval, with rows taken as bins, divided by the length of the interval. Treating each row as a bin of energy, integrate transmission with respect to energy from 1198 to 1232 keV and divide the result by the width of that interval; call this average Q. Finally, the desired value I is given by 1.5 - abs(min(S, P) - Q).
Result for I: -16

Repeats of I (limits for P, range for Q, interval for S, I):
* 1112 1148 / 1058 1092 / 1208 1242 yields -68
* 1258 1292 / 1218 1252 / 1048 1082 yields -69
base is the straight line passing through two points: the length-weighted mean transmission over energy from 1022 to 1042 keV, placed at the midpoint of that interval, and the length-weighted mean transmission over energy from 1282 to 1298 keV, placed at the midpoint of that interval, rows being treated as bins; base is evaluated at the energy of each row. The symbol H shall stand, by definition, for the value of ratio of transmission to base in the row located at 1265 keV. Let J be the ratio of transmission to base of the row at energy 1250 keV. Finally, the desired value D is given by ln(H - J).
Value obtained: -1.1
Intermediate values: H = 0.97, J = 0.63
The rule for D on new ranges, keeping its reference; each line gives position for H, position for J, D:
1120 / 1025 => -5.8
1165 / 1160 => -3.8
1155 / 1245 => -1.2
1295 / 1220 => -1.5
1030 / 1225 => -1.7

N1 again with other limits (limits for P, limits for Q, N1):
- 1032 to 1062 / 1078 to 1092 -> 52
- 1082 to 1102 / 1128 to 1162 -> 53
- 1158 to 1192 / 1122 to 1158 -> 47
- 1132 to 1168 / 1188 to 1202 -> 38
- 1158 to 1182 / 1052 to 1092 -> 75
